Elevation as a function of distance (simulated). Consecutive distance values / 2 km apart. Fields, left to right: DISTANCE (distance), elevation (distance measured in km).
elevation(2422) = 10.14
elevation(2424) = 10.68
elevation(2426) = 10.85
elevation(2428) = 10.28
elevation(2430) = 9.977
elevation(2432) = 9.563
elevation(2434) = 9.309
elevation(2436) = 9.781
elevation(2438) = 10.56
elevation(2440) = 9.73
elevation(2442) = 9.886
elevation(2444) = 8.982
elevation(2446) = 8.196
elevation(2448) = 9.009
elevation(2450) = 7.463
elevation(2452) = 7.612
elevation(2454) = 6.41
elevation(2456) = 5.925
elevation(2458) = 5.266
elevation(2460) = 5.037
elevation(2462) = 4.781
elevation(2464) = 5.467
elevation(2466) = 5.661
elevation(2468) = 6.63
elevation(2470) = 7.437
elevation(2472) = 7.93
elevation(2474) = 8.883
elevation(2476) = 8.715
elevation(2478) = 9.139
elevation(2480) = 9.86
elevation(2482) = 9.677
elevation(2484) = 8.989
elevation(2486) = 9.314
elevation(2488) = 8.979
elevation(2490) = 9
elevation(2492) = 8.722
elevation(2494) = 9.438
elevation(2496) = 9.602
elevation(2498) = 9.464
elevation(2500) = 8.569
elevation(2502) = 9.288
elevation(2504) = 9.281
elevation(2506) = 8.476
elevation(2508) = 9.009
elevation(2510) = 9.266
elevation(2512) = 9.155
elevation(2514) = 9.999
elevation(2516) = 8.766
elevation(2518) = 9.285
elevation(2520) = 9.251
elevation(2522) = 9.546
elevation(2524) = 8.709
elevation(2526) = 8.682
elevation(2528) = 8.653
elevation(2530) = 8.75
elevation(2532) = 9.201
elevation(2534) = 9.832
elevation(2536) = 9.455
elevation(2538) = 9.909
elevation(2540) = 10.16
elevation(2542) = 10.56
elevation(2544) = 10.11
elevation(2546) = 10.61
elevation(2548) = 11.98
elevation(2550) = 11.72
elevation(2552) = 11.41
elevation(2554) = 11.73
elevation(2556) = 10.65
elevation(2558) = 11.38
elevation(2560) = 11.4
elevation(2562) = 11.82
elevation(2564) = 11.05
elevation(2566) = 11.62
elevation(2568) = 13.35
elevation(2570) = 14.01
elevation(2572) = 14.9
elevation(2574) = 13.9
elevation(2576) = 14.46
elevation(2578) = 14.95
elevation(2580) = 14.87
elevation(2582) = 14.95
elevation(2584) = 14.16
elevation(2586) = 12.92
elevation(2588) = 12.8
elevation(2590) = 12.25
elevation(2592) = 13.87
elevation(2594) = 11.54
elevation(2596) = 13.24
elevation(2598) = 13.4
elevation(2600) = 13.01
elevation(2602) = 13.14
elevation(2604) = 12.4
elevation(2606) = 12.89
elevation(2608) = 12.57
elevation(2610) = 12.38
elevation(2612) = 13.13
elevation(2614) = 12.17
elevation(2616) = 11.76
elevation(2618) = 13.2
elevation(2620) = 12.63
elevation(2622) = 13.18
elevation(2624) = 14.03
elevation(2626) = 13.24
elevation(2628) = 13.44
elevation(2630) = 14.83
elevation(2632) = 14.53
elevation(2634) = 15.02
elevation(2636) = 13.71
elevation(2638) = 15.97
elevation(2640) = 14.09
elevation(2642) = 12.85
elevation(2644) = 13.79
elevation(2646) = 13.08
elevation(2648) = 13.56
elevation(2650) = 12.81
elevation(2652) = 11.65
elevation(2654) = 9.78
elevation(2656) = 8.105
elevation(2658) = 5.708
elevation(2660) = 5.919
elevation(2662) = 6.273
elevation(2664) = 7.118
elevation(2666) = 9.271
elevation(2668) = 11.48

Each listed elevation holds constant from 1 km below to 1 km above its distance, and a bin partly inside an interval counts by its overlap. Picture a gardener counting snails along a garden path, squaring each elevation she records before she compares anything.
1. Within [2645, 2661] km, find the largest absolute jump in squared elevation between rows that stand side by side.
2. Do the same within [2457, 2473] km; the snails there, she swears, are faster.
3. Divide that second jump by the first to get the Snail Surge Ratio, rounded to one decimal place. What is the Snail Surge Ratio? 0.3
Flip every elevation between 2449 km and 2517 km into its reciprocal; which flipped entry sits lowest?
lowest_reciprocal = 0.10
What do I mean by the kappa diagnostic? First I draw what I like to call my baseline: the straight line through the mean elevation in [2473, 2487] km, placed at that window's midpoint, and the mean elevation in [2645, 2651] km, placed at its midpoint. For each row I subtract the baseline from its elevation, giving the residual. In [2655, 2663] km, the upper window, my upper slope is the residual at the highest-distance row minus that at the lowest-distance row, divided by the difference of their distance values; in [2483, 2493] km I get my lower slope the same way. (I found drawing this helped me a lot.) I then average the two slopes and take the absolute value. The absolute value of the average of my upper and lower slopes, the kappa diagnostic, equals 0.19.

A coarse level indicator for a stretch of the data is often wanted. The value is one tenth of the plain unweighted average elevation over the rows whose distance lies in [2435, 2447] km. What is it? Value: 0.95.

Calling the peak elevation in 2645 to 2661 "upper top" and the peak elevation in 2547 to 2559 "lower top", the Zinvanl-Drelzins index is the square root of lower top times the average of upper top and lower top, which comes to 12.4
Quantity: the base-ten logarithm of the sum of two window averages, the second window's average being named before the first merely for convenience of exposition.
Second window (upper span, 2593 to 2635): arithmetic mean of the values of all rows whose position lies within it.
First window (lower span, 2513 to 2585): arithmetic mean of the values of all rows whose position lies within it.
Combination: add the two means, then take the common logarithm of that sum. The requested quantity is 1.39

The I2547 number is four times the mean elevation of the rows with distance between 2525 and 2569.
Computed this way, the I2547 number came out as 43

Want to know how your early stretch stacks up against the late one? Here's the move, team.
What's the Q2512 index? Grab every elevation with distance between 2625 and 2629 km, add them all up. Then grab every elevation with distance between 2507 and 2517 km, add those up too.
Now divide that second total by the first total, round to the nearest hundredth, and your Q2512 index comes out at 1.73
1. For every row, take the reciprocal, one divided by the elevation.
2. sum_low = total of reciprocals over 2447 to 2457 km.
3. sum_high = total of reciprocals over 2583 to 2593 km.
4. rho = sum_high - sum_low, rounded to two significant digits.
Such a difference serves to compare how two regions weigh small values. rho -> -0.32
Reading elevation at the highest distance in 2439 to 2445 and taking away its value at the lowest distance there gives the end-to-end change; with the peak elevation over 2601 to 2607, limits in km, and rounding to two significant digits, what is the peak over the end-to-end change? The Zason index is -18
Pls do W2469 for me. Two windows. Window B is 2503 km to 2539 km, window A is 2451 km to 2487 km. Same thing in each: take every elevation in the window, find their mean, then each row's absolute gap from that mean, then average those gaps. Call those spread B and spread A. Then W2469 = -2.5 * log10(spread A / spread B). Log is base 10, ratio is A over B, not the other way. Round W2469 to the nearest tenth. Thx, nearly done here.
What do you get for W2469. -1.6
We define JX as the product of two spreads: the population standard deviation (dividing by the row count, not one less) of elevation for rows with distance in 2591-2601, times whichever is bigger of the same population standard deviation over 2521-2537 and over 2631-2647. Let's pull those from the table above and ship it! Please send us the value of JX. 0.76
